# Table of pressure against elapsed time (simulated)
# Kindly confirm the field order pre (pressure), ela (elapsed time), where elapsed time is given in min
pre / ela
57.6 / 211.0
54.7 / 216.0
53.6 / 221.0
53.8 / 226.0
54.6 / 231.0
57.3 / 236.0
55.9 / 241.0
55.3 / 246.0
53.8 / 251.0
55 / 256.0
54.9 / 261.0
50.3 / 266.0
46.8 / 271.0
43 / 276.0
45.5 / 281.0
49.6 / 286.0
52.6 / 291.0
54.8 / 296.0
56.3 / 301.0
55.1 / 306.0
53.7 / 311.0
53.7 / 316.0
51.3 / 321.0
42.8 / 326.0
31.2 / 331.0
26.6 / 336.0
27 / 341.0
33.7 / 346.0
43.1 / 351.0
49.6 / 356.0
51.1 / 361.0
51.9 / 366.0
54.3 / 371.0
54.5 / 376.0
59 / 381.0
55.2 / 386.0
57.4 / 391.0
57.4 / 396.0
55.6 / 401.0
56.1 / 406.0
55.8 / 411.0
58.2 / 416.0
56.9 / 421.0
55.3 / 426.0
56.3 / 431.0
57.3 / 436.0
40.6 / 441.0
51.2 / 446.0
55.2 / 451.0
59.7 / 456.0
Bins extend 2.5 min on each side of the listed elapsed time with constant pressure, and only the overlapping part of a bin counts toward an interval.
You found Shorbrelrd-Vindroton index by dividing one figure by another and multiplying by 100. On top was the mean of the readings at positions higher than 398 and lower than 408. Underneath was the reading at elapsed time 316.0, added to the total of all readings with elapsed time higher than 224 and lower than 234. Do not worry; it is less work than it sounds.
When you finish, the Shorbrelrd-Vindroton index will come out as 34.5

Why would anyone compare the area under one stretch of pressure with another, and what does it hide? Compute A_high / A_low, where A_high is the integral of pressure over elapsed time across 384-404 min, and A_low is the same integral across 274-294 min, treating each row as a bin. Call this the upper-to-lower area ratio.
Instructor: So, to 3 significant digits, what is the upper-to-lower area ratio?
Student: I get 1.18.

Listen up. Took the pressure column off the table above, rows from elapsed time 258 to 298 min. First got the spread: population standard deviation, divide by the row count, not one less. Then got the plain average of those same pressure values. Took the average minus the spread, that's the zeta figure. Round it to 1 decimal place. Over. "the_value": 45.6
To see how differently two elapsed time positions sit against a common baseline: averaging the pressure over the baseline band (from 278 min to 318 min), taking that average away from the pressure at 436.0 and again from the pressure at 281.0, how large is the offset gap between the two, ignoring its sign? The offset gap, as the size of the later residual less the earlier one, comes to 12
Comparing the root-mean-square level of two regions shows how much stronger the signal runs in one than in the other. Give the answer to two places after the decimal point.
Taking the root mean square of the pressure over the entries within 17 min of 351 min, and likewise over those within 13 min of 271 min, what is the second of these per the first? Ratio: 1.16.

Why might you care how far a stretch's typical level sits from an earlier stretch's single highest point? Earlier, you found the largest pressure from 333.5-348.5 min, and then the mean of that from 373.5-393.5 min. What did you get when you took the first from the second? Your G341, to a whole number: 23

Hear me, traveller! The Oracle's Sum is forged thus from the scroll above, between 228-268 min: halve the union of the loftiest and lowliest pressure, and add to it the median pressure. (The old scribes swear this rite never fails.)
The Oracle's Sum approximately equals 109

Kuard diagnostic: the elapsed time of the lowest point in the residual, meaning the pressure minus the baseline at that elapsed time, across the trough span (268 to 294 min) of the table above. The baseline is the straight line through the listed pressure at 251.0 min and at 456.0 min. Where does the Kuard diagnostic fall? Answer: 276.0 min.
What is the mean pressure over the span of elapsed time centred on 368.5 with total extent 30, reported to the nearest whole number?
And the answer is 53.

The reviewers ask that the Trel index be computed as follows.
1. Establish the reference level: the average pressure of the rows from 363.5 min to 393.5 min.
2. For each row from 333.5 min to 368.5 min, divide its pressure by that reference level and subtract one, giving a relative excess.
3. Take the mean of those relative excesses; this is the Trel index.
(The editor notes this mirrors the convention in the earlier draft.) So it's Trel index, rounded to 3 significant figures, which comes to -0.270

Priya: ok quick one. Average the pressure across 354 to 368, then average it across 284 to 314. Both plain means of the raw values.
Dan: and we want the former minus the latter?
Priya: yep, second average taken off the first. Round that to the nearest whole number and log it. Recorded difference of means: -3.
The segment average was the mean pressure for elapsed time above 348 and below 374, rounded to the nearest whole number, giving 50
